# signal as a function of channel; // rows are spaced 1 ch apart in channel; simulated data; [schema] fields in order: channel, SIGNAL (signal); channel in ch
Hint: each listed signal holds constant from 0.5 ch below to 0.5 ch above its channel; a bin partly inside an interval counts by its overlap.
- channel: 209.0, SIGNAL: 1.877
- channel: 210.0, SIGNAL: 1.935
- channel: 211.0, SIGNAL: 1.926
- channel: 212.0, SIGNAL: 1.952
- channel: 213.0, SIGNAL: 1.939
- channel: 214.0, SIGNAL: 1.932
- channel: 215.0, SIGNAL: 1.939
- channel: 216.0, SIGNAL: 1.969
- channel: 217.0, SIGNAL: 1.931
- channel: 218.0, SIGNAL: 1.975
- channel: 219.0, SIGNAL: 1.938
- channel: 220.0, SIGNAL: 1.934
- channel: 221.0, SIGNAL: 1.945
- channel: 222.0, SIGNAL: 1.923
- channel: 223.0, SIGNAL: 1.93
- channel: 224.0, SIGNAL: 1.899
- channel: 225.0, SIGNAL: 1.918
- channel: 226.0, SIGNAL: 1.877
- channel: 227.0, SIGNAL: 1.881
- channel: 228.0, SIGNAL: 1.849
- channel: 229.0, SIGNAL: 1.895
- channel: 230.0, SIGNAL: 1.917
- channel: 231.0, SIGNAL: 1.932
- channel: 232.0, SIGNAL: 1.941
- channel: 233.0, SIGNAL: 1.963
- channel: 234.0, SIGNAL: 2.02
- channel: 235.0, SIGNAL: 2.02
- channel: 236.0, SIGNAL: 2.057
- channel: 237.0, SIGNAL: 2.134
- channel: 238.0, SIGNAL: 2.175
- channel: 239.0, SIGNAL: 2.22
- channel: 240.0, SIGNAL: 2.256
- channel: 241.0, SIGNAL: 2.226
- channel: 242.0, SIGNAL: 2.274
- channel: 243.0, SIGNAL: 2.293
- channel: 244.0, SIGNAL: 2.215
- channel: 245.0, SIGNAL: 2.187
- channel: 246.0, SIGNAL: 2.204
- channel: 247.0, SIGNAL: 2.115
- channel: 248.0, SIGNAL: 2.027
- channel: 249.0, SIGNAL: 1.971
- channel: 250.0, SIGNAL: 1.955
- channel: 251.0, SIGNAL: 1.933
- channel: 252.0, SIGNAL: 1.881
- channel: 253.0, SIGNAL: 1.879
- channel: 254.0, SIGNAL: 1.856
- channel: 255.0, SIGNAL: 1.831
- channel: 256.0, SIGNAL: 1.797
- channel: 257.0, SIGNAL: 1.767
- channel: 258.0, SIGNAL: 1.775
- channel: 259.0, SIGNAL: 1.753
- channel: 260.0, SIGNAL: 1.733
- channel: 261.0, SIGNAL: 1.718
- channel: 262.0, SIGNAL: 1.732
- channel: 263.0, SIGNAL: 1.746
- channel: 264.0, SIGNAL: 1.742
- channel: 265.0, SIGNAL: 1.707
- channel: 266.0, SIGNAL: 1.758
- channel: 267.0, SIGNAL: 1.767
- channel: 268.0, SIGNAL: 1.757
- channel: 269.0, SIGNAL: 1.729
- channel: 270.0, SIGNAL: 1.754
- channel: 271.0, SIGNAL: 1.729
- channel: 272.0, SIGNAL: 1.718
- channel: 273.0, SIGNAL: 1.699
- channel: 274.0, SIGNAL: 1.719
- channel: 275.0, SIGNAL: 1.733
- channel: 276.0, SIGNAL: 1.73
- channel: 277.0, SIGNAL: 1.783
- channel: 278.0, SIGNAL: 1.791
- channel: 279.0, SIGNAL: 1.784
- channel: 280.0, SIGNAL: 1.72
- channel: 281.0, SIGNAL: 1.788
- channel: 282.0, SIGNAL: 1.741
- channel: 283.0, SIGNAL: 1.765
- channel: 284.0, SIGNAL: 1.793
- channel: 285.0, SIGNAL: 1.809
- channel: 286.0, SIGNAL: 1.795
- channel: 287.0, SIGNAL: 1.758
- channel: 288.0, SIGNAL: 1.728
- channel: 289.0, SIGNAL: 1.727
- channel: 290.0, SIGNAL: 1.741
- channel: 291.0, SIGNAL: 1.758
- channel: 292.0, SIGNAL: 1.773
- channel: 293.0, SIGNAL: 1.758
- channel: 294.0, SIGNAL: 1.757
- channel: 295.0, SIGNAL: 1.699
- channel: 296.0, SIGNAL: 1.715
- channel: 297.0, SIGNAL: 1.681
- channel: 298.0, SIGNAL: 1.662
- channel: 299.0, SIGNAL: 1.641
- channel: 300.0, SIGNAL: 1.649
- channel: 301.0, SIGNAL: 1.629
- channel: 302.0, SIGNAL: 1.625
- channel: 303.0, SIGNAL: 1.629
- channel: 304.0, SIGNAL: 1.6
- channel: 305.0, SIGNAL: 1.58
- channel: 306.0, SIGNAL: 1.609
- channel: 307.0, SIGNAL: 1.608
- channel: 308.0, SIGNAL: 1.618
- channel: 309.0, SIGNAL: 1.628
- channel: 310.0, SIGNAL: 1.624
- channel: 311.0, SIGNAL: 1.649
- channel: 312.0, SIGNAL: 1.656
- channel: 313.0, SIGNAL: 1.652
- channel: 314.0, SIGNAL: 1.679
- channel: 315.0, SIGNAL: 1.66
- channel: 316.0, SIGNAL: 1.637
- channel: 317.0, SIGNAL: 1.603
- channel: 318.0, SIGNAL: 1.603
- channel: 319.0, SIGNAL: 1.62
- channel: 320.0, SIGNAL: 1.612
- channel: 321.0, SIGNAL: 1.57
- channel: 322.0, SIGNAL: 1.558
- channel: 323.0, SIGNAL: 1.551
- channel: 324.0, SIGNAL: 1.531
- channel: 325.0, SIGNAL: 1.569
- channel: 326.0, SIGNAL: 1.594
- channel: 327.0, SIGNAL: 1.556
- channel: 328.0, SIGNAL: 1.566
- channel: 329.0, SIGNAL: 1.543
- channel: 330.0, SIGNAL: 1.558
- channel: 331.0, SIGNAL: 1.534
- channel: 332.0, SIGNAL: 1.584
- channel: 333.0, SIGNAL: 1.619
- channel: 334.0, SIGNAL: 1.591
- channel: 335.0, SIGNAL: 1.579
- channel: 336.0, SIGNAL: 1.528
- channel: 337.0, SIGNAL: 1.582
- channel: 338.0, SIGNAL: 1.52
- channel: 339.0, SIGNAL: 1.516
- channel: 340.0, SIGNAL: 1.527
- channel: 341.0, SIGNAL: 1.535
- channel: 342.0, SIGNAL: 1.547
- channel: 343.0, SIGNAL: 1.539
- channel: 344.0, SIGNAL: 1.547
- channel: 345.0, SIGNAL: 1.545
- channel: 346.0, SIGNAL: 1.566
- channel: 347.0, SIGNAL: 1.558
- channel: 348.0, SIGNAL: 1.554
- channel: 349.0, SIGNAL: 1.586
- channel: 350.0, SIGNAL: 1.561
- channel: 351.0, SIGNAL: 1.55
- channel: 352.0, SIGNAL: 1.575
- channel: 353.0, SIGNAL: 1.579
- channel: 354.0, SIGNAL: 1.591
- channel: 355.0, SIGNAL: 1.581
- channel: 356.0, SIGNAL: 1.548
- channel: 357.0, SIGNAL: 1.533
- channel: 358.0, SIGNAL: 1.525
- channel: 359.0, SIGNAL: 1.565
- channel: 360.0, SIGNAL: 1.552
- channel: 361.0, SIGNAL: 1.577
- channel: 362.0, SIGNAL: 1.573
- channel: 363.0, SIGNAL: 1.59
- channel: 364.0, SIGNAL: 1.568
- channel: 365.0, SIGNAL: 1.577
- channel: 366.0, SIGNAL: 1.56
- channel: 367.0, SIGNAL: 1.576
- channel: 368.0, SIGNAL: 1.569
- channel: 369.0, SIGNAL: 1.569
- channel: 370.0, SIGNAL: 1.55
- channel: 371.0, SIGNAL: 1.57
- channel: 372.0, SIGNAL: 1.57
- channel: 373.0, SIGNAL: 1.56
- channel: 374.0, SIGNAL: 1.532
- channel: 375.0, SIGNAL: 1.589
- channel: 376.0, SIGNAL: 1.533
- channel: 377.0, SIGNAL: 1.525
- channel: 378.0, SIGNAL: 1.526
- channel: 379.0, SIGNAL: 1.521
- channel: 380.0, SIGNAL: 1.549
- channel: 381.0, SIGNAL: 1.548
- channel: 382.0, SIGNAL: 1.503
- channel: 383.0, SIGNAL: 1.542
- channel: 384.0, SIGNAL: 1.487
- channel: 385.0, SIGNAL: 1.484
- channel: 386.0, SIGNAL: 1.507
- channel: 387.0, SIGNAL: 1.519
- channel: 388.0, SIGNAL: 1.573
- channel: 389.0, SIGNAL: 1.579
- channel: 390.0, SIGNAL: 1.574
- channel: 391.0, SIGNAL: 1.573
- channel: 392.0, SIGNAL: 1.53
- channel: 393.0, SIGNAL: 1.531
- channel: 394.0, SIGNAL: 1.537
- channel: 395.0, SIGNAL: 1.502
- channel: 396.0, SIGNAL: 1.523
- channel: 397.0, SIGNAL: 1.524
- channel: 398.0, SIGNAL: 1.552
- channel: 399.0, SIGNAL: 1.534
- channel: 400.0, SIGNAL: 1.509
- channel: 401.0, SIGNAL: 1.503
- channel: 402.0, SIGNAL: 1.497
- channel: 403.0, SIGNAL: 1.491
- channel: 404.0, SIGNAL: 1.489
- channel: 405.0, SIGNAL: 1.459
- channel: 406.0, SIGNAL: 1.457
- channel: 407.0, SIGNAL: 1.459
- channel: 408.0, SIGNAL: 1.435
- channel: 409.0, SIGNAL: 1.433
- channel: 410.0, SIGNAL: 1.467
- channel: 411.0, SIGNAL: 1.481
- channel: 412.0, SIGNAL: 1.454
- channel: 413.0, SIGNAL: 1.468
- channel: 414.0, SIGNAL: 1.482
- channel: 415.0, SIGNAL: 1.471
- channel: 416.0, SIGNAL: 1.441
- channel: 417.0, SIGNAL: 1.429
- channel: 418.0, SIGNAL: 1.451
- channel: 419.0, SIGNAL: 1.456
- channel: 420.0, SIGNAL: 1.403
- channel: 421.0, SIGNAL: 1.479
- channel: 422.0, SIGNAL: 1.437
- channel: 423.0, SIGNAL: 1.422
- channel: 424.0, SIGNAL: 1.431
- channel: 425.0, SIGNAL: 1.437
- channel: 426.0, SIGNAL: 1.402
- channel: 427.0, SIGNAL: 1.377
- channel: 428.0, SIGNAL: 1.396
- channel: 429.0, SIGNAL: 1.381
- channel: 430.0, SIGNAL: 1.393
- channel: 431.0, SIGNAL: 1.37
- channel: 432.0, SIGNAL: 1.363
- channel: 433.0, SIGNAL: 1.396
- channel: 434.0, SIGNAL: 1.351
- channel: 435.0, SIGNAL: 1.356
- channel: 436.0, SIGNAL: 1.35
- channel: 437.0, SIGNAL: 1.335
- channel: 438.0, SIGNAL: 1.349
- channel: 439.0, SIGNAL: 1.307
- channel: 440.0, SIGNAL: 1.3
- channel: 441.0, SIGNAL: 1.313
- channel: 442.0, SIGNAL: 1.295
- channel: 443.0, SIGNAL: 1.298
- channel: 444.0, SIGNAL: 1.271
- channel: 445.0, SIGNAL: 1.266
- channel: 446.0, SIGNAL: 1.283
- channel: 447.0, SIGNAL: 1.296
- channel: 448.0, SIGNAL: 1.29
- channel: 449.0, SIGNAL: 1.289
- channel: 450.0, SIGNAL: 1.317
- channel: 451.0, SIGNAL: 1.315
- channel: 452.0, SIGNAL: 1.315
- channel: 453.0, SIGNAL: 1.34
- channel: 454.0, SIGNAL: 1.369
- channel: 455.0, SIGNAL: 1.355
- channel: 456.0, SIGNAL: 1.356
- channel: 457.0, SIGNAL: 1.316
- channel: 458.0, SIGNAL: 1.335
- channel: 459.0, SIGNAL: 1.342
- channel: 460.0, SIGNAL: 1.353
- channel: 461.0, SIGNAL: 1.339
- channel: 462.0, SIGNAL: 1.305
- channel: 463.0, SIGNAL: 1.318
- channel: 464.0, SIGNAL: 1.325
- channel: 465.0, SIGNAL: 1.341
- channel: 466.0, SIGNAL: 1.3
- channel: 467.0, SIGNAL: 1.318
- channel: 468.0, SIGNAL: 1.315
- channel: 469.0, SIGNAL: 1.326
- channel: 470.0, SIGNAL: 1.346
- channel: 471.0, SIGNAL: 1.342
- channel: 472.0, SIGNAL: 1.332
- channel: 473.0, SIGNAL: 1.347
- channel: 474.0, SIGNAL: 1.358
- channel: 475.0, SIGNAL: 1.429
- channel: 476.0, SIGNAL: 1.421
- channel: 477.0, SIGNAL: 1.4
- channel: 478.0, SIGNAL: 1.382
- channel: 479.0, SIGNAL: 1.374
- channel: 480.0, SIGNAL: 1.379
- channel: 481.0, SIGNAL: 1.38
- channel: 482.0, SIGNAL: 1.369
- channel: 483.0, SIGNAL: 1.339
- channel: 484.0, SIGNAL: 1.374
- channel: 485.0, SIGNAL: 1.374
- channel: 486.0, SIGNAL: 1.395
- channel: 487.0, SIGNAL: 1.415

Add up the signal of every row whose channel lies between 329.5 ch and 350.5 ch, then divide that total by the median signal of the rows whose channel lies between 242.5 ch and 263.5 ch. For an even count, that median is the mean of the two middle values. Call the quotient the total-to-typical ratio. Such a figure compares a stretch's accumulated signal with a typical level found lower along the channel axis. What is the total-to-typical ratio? 17.4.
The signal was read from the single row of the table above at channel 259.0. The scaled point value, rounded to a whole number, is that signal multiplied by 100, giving 175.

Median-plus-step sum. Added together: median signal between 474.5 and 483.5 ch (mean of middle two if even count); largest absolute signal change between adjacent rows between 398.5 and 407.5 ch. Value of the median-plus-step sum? 1.41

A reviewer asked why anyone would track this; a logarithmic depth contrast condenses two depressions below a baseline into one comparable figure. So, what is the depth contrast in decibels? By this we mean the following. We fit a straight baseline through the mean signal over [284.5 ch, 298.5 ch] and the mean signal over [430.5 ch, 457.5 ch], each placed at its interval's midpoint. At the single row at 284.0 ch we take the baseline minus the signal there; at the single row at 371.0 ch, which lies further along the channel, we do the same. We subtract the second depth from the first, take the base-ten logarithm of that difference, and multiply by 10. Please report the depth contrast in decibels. -19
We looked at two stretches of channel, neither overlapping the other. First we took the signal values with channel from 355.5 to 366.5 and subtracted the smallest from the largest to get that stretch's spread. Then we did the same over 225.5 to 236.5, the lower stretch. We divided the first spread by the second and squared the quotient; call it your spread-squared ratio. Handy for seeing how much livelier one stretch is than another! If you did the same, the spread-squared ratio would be 0.1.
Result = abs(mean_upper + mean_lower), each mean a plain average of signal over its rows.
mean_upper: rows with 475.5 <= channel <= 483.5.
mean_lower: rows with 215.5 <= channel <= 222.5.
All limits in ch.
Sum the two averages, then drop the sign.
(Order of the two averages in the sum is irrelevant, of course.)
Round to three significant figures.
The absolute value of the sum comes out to 3.33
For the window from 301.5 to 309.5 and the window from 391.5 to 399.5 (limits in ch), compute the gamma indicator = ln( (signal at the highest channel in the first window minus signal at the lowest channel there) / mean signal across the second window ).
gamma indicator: -6.2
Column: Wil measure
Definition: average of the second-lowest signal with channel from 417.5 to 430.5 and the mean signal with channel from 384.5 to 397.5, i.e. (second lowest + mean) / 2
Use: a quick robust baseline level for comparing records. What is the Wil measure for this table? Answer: 1.46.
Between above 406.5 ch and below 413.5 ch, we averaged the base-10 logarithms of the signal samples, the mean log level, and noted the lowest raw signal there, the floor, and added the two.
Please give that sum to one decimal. 1.6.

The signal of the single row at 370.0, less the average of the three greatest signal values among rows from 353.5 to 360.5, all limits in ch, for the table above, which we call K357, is 0.0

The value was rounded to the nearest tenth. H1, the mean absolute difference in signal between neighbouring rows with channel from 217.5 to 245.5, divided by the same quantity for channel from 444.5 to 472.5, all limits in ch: 2.0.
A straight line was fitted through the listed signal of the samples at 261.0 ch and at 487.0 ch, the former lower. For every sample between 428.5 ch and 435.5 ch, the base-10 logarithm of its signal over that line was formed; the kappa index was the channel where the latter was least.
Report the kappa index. 434.0 ch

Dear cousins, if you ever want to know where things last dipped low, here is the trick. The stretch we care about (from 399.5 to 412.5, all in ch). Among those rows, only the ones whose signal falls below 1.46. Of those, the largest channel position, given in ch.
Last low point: 412.0 ch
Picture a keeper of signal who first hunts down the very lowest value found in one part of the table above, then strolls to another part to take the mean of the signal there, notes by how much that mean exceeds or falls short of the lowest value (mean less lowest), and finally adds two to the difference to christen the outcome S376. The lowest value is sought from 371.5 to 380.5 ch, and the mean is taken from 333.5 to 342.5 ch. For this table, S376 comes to 2.0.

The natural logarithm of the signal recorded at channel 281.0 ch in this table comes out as 0.58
